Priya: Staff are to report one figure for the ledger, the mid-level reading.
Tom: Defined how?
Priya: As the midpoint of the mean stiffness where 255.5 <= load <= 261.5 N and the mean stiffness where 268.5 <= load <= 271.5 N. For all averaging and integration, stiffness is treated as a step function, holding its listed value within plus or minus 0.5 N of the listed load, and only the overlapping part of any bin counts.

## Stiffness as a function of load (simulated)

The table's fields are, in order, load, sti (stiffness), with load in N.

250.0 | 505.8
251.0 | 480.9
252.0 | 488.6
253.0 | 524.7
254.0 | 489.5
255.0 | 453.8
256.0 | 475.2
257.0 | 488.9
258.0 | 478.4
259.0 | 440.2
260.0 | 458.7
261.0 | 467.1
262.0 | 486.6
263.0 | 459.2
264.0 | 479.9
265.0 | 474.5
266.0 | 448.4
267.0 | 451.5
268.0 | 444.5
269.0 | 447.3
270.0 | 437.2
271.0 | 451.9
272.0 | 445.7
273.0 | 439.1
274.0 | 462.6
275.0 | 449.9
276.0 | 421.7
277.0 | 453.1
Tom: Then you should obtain 457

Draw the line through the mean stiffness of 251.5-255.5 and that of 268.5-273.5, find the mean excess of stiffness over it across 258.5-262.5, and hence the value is -8.0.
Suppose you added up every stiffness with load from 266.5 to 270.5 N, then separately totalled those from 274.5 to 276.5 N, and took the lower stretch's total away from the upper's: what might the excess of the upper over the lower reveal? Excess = -909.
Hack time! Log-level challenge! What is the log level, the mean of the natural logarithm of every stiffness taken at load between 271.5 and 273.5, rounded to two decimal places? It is 6.09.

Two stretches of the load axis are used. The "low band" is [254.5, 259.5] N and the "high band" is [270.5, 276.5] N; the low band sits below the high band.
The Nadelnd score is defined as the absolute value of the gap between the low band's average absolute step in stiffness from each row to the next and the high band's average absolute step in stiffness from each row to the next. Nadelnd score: 5.5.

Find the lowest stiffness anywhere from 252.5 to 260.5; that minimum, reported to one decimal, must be 440.2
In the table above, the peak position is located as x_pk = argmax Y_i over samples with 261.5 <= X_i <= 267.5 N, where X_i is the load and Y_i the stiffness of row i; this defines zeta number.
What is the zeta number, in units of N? 262.0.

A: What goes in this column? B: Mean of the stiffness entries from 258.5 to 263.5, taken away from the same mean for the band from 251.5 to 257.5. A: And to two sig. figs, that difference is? 24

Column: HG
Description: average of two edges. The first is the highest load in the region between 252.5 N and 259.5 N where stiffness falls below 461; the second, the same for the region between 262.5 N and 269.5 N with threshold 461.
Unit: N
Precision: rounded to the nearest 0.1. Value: 264.0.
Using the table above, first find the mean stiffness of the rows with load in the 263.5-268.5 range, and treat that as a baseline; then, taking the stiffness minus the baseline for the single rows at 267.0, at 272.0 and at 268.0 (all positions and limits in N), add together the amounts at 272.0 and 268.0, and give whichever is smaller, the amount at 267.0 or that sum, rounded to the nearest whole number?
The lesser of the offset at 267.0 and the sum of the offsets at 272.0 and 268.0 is -29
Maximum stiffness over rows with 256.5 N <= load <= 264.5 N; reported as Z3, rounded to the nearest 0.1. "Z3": 488.9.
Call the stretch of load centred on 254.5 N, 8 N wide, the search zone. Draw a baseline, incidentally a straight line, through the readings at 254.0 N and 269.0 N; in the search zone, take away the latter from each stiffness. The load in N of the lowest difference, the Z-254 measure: 255.0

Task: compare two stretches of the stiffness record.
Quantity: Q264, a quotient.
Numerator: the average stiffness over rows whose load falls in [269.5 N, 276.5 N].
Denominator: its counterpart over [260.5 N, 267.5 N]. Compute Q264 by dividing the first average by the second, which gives 0.95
